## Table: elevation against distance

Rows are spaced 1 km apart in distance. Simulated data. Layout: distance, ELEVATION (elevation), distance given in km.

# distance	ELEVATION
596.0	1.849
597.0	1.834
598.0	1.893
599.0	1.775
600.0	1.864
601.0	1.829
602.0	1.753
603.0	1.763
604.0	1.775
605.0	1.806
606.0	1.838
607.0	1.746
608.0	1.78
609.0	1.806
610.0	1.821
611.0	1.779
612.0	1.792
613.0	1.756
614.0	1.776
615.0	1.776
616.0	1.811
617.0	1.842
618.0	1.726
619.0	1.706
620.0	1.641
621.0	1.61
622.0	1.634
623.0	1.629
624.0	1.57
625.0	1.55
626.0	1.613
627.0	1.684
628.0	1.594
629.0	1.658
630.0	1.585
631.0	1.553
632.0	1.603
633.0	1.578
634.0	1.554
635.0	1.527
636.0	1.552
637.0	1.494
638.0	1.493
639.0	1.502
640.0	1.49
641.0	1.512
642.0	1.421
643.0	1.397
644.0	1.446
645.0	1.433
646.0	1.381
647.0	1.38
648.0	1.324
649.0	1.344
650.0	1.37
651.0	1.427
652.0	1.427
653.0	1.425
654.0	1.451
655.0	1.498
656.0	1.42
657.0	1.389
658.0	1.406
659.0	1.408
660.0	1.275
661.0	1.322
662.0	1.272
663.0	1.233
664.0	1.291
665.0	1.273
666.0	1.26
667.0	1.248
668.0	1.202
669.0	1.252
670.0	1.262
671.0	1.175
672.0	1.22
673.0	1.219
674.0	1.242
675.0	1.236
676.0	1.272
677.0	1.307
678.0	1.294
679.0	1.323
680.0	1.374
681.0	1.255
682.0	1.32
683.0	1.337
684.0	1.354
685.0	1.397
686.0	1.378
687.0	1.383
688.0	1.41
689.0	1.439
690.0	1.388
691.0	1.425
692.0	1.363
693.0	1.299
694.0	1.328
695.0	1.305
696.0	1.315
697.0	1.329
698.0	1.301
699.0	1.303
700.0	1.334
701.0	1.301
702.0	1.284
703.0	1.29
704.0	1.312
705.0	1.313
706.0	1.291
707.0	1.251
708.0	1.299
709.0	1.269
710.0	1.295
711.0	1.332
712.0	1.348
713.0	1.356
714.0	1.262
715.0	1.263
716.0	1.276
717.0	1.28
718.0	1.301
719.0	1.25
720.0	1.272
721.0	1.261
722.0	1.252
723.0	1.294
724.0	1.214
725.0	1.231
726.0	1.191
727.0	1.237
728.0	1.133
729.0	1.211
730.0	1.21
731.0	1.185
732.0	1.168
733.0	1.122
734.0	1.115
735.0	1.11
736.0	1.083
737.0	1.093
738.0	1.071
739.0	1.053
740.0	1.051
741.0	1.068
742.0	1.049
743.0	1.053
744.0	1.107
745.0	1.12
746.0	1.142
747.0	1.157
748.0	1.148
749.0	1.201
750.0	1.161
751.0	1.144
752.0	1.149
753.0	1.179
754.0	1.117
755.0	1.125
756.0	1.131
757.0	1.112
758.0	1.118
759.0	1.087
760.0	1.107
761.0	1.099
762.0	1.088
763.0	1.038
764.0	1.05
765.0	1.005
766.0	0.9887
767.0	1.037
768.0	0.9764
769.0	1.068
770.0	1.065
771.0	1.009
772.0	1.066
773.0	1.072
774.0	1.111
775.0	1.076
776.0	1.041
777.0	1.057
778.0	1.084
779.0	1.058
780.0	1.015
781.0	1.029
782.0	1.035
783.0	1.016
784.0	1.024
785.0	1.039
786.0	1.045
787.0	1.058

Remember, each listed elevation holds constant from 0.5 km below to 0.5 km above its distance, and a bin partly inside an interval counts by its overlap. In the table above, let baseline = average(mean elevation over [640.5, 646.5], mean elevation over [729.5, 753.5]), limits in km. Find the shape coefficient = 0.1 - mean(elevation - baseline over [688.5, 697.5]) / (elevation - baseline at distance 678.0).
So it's -4.5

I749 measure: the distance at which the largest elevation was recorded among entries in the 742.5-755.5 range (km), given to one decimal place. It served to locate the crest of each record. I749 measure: 749.0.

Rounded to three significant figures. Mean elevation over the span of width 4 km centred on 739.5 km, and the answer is 1.06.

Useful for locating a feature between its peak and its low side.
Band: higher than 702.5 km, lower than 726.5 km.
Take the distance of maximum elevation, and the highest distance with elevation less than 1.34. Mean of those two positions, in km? 719.5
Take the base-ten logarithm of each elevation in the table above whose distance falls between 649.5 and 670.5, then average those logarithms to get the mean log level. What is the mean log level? 0.13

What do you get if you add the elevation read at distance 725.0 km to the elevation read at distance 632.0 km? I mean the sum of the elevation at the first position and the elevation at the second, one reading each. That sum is 2.8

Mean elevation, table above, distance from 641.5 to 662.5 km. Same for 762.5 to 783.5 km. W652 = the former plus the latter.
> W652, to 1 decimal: 2.4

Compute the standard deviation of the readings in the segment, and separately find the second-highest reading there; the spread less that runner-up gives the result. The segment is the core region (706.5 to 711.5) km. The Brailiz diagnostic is -1.27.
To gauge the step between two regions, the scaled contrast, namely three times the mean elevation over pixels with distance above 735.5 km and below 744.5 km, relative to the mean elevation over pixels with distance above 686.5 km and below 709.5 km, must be 2.42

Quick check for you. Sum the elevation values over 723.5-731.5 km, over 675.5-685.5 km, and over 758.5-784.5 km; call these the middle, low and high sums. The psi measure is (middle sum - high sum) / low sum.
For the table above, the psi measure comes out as -1.3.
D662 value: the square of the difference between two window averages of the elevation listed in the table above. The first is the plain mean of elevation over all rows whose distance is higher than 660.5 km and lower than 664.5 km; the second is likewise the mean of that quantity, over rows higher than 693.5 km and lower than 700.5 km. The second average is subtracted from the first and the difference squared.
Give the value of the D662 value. 0.0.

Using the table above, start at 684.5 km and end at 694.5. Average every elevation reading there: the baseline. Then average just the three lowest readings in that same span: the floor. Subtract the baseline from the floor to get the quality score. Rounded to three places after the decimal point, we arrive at -0.051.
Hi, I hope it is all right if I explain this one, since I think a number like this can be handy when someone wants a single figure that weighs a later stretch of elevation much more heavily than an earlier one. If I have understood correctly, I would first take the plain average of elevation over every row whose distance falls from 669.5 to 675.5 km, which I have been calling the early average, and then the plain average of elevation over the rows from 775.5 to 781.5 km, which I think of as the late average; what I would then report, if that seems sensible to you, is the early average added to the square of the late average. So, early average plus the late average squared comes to 2.32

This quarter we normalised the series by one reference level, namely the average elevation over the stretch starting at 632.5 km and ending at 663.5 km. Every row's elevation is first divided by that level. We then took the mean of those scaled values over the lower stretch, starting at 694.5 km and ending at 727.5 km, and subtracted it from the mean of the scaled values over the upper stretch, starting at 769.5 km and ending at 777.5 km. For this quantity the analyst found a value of -0.16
